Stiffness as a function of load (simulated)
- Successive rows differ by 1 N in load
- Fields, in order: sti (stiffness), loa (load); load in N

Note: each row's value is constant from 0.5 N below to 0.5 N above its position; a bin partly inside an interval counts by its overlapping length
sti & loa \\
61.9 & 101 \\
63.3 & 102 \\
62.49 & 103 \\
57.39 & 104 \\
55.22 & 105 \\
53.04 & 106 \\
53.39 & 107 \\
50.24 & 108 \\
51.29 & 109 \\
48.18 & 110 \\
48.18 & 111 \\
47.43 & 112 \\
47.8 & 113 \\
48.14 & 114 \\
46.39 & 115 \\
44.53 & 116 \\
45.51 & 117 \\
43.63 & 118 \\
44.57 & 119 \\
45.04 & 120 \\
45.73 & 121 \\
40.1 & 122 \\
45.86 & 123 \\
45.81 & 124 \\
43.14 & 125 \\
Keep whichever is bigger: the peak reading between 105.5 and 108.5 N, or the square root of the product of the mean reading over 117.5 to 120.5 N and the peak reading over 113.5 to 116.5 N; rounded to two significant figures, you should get 53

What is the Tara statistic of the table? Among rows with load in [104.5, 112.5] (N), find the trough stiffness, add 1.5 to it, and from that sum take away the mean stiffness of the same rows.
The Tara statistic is -1.9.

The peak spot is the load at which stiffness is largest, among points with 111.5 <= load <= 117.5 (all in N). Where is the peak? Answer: 114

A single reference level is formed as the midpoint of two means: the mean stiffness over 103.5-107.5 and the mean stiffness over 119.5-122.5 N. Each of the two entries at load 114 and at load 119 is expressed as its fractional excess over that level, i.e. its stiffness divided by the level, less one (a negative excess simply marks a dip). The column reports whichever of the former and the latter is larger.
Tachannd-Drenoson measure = -0.02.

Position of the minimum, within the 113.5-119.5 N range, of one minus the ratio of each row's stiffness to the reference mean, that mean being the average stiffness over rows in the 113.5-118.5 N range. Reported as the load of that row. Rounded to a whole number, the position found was 114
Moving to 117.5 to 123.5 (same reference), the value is 123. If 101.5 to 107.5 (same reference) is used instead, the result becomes 102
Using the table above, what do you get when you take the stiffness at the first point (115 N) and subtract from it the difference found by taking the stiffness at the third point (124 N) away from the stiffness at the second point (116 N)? 47.7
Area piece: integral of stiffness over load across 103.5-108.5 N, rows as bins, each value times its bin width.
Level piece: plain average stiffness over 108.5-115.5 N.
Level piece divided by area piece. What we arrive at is 0.18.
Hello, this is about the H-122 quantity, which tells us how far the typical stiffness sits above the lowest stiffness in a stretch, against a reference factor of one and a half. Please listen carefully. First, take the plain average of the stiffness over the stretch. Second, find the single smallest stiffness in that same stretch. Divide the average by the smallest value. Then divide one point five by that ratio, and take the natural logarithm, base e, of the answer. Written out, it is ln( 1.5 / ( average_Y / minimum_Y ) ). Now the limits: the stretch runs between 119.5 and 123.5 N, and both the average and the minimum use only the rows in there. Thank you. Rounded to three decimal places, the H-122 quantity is 0.309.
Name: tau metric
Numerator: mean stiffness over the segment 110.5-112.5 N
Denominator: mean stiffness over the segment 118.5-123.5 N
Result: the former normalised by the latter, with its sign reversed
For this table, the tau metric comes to -1.08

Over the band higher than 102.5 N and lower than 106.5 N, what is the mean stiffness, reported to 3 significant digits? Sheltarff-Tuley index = 57.0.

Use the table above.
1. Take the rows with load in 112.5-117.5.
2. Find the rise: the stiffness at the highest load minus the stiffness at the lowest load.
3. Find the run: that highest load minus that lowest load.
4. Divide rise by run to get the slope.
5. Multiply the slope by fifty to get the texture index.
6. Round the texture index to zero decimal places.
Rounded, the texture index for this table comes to -29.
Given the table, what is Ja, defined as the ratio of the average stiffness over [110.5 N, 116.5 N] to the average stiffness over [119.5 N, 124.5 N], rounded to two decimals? 1.06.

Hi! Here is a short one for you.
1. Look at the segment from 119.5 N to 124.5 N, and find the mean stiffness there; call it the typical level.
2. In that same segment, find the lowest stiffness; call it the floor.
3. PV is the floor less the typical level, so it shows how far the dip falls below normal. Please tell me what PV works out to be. -4.4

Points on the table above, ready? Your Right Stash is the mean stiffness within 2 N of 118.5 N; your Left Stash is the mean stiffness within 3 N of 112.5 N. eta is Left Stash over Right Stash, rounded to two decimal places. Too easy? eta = 1.07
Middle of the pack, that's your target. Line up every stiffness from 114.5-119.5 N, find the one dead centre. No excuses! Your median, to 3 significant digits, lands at 44.6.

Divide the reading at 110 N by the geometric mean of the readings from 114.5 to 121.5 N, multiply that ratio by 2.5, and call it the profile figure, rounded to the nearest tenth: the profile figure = 2.7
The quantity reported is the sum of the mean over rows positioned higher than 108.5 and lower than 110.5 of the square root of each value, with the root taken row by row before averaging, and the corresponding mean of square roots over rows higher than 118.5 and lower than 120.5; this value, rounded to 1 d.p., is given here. 13.7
